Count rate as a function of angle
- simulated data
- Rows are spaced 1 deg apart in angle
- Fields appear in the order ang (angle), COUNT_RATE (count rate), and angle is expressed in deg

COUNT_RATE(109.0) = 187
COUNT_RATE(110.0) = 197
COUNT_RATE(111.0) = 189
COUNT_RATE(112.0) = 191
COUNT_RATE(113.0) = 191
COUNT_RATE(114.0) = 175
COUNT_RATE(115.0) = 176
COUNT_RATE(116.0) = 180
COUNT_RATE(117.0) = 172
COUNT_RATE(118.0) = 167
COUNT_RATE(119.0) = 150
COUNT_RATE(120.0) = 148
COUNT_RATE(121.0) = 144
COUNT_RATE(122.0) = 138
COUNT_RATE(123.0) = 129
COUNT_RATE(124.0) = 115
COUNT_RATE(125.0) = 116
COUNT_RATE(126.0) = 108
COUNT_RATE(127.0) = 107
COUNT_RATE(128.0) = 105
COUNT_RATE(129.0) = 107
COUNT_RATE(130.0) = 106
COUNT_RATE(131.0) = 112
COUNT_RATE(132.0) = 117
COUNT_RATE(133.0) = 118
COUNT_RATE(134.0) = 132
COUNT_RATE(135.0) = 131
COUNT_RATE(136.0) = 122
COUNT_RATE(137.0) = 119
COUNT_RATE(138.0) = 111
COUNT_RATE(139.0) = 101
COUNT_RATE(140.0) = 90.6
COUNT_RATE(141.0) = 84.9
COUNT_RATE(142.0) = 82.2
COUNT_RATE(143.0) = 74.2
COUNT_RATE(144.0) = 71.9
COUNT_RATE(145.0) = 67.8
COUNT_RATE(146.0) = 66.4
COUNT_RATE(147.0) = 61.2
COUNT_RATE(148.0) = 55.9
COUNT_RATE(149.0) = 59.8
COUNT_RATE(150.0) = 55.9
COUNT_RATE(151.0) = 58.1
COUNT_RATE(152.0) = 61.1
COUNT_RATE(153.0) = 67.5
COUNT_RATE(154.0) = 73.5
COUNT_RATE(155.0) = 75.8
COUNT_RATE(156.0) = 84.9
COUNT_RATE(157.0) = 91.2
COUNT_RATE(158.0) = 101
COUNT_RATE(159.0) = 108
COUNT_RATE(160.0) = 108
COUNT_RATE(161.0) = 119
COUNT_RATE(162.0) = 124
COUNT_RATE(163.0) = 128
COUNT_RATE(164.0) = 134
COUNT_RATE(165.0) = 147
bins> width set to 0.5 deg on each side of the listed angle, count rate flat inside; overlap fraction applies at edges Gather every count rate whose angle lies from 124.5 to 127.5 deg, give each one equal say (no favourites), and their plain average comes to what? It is 110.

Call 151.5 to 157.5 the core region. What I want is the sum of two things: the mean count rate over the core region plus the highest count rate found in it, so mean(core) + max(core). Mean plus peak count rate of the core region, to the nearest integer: 167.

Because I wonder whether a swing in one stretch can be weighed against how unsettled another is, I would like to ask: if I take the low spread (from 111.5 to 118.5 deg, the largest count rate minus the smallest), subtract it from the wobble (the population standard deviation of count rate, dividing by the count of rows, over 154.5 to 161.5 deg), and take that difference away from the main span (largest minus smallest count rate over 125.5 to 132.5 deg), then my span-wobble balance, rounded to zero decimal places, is 22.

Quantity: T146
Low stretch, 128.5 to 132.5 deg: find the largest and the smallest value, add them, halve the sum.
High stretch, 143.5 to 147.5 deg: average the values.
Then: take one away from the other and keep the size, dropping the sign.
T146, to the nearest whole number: 45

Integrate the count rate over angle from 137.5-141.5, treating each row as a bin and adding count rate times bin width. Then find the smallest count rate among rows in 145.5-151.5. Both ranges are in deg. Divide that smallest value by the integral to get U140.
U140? 0.14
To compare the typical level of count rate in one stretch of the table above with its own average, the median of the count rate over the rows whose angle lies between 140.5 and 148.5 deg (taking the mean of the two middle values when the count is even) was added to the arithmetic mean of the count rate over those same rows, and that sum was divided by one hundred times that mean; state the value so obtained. 0.0199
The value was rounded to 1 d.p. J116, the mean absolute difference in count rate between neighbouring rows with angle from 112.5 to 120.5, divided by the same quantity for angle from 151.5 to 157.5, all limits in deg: 1.3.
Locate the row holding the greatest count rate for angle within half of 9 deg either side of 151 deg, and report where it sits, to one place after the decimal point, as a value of 155.0 deg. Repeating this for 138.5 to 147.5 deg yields 139.0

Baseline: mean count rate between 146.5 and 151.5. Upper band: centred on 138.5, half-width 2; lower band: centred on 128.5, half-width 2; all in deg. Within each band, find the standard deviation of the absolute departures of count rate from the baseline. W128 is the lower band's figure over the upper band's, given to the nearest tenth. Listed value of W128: 0.1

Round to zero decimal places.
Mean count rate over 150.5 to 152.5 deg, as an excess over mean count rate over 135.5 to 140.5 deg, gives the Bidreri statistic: -49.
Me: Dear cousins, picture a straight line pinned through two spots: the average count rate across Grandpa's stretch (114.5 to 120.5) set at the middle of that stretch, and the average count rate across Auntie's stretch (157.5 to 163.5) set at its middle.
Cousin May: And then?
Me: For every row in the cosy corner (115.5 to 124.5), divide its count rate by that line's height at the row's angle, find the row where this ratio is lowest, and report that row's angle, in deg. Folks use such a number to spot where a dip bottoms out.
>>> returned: 124.0 deg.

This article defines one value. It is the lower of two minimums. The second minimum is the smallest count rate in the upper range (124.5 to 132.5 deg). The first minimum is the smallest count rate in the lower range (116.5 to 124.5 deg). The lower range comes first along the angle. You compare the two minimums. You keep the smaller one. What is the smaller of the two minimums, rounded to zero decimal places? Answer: 105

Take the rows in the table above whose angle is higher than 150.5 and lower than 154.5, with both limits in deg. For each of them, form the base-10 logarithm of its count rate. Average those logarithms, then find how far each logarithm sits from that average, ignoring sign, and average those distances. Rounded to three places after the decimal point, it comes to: 0.036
